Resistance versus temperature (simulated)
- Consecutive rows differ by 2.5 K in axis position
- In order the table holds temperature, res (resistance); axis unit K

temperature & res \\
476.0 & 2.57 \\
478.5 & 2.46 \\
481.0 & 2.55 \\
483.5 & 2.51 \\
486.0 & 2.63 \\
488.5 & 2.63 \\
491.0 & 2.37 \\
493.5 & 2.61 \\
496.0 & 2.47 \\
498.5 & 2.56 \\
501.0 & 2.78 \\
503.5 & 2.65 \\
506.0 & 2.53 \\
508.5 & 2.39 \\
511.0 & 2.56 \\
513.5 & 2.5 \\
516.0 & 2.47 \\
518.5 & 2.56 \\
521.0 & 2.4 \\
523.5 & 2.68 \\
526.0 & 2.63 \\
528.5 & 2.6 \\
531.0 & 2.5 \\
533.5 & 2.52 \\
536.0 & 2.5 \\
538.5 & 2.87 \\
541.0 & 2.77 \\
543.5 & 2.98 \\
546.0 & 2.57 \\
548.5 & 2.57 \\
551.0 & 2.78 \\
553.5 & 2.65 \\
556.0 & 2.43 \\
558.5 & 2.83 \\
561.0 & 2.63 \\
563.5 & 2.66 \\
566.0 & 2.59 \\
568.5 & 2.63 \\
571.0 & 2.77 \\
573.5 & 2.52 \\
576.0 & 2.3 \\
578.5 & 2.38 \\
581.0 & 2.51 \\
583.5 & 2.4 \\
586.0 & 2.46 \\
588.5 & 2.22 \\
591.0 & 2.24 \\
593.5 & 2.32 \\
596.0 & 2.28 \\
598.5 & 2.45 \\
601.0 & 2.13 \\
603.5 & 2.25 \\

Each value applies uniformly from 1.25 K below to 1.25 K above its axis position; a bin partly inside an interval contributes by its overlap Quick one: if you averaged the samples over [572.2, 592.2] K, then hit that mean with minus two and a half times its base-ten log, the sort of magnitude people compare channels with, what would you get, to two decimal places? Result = -0.94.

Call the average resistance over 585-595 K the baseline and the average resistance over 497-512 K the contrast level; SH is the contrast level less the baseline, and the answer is 0.27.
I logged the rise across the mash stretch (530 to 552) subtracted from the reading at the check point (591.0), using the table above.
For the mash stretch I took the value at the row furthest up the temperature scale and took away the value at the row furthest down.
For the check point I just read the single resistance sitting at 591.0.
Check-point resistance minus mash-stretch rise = 2.0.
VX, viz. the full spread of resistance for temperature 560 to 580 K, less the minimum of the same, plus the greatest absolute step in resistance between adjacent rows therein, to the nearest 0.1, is -1.6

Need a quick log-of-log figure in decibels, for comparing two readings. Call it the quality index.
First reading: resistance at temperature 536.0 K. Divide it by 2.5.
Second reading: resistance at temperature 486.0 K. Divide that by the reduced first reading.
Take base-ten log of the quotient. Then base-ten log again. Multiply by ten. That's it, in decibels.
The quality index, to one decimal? -3.8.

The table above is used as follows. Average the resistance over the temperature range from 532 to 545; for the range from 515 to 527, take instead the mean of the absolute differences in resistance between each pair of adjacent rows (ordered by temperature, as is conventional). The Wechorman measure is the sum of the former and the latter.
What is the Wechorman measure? 2.87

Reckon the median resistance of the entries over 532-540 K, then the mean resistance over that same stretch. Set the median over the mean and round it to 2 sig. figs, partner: 0.96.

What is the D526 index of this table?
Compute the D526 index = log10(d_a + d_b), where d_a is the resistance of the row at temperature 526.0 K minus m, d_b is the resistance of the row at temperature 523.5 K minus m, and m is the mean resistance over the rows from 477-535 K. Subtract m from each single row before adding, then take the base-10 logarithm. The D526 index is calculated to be -0.66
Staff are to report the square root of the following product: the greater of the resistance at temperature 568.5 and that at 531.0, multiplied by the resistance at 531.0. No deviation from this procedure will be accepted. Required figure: 2.56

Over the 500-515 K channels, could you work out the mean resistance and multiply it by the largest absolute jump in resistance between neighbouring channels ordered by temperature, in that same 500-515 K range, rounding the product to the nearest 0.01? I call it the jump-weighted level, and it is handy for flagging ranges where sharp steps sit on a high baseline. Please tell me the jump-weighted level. 0.44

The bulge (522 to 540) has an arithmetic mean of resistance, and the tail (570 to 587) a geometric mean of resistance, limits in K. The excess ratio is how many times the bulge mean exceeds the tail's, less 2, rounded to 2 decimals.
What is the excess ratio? -0.94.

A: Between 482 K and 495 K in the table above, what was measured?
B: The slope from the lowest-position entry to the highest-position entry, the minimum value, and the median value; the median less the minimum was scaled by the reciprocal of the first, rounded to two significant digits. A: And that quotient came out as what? 24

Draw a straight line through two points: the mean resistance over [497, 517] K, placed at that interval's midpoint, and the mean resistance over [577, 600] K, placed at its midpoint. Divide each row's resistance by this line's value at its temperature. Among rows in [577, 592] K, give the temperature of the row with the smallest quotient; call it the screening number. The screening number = 588.5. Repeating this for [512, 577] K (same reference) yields 521.0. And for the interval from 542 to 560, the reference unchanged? 556.0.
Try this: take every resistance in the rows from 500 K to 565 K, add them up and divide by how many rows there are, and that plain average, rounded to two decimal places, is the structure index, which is 2.62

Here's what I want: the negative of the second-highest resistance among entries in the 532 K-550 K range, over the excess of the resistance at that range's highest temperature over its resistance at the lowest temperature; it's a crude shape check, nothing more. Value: -57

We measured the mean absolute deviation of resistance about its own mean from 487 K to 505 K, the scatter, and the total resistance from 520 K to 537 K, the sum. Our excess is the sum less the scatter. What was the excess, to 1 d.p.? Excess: 17.7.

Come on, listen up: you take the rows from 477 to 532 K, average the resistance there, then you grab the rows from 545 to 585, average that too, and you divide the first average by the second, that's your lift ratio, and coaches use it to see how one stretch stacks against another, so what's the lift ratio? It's 0.99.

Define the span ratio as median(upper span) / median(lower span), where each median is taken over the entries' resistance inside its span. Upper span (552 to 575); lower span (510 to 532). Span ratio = 1.03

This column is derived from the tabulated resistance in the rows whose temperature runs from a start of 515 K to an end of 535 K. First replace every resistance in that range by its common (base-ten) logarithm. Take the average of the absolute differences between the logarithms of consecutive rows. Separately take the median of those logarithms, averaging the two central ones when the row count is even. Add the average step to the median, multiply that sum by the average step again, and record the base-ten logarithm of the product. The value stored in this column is -2.12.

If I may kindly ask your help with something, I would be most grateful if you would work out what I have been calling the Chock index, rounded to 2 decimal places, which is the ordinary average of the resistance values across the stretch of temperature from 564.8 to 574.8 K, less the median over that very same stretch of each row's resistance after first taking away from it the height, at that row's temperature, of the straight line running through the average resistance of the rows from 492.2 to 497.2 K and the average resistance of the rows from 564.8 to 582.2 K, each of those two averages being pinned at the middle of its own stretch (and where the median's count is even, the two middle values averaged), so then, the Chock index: 2.55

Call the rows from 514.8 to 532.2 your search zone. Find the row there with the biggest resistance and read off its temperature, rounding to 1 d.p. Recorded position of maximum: 523.5 K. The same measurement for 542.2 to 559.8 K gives 543.5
